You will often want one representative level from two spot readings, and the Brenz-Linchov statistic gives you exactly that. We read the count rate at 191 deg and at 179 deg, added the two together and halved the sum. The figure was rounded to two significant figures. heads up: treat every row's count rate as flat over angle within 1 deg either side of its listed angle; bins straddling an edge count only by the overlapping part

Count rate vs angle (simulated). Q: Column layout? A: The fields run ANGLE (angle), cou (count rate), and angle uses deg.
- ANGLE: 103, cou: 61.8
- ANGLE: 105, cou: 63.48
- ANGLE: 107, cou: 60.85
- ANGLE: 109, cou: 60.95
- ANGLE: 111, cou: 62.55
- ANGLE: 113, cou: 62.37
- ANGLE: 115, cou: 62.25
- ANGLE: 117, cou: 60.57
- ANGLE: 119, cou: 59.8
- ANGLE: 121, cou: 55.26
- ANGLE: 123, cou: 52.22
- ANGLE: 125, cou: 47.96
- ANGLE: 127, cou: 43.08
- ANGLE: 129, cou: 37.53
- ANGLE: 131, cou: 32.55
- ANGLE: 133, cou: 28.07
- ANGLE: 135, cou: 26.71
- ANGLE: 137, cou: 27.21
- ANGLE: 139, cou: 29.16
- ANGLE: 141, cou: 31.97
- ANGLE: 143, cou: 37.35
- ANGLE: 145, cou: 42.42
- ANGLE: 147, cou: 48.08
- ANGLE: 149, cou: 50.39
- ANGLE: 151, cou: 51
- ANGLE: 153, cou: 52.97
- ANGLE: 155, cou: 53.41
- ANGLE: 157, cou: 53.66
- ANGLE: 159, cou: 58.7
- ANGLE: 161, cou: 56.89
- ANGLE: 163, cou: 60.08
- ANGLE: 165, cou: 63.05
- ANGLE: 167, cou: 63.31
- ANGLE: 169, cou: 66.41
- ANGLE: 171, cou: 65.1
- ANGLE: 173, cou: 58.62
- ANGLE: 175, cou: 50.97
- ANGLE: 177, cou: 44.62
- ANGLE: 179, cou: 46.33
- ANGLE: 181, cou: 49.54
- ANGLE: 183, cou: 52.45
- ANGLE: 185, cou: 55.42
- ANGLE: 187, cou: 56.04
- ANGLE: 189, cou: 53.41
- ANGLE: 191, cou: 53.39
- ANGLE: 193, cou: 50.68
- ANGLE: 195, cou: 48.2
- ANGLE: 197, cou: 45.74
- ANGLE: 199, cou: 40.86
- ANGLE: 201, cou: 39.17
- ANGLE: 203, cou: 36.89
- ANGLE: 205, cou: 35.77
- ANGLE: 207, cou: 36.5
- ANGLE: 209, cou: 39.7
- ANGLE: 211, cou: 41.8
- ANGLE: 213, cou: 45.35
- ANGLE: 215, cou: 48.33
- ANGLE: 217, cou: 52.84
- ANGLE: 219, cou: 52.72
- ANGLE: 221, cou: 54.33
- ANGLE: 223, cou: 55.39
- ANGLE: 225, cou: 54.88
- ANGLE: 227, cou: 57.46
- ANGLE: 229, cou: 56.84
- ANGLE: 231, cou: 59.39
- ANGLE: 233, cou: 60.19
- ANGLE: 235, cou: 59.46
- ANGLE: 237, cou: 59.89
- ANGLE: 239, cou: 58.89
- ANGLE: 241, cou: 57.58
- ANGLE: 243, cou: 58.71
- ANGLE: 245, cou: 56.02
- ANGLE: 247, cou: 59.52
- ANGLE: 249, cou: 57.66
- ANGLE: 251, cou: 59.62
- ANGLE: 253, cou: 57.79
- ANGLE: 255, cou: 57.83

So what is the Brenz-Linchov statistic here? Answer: 50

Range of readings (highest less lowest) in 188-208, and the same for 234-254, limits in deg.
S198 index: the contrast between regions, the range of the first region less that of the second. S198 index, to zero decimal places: 14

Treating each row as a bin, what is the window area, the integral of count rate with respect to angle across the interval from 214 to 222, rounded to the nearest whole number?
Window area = 416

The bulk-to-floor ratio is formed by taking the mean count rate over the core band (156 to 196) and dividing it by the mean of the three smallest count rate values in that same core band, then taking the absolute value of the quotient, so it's 1.19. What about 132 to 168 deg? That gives 1.70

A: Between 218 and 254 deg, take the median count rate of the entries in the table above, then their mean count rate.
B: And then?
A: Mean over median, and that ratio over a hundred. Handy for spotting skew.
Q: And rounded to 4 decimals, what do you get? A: 0.0100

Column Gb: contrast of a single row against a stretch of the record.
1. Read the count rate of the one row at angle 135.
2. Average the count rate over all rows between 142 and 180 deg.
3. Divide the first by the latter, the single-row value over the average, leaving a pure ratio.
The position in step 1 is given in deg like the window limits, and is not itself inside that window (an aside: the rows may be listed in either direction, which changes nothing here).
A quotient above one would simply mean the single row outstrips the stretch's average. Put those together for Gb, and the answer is 0.5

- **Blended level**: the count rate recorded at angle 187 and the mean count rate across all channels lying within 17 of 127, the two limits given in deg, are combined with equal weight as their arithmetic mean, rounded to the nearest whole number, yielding 50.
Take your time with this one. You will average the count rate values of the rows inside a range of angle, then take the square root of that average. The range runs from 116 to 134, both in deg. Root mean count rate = 6.8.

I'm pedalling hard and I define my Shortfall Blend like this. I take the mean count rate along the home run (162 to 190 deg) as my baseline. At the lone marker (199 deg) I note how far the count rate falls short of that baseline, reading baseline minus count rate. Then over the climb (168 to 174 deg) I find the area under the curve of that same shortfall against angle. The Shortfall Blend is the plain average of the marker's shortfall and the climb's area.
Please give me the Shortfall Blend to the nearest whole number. -14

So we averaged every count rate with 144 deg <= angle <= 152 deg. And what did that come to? 48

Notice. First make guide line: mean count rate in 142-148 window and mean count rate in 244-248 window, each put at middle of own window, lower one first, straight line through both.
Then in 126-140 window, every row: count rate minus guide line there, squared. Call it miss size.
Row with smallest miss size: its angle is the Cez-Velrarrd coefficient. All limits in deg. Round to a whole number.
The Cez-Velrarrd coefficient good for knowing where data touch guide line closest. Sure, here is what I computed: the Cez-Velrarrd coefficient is 129 deg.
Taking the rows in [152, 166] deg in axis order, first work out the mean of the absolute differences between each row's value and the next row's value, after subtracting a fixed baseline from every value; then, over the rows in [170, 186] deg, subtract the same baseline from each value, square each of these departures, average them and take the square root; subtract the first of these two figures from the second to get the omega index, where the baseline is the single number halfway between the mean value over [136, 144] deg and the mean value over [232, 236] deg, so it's 7.3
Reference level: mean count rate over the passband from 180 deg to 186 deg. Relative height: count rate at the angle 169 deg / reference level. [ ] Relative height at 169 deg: 1.27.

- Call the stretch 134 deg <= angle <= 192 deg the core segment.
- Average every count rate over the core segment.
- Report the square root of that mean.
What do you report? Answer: 7.1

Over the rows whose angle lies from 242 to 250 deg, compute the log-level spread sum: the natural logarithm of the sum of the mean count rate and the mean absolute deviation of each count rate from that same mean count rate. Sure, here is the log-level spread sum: 4.08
